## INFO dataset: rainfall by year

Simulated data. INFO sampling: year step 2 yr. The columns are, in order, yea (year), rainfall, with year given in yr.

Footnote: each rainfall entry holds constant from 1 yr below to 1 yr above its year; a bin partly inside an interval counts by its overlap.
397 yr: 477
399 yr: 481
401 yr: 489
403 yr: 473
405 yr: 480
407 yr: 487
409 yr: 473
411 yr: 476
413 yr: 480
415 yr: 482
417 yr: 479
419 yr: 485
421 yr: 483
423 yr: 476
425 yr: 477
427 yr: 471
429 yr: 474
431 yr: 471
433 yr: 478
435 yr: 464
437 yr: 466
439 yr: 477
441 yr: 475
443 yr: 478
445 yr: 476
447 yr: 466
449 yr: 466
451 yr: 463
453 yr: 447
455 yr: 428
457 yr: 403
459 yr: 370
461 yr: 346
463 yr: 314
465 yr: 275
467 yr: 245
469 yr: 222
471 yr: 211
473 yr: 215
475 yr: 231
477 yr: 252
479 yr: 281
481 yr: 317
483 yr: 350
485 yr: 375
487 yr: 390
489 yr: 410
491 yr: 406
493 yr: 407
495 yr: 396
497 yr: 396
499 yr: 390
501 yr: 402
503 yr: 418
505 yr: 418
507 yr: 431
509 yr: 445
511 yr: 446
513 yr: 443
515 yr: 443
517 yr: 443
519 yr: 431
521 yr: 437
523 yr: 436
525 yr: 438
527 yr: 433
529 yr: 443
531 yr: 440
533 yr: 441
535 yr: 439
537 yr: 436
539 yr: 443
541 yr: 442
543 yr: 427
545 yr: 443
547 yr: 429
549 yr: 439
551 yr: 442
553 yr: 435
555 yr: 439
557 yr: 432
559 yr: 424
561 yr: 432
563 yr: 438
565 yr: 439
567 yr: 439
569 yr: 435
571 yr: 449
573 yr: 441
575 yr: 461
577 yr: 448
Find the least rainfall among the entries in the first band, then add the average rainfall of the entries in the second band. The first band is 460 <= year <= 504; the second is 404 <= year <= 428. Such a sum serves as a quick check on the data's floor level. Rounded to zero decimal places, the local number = 690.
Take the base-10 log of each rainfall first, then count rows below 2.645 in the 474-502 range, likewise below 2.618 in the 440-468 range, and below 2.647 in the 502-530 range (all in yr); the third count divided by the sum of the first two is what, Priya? 0.6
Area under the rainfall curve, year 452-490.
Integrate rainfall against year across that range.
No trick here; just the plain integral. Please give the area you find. 12164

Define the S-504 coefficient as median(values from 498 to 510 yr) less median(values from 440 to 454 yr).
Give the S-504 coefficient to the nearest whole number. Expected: -48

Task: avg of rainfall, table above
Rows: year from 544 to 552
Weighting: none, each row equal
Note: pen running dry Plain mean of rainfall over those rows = 438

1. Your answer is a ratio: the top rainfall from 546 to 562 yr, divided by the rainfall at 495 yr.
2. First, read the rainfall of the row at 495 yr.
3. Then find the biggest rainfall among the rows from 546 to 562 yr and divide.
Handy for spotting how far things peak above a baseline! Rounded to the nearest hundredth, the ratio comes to 1.12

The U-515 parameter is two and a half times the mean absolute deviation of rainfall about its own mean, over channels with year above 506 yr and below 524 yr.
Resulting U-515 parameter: 13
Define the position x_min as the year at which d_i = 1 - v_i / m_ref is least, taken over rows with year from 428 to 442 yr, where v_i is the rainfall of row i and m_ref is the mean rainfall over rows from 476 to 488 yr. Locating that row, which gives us 433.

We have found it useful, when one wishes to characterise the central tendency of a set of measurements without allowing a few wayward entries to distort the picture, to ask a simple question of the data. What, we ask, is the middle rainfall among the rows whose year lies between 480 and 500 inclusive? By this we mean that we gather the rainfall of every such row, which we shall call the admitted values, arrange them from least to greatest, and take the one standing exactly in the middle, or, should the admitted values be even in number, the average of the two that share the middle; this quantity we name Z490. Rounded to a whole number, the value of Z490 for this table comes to 393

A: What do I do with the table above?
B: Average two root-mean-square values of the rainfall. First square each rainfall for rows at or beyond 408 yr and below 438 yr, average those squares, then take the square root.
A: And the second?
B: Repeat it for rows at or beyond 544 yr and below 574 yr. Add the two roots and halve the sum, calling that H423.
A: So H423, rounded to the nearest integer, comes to 456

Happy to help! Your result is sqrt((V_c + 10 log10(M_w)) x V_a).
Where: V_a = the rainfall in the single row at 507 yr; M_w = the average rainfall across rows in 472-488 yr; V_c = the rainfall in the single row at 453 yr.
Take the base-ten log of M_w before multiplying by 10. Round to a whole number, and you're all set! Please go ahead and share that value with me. 451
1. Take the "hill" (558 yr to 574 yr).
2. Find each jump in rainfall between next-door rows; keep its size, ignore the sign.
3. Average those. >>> 5.9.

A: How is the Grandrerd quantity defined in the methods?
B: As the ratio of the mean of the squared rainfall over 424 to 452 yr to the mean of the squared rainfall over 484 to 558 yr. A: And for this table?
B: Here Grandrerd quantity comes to 1.22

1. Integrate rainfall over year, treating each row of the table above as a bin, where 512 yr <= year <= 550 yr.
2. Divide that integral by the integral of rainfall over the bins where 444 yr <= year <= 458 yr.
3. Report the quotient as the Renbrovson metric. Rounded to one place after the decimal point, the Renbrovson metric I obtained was 2.6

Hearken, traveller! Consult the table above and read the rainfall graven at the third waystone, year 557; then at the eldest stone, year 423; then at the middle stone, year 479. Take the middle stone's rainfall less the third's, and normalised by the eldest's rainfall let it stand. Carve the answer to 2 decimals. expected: -0.32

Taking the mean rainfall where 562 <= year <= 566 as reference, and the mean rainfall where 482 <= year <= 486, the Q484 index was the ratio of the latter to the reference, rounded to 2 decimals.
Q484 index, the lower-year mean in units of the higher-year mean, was 0.83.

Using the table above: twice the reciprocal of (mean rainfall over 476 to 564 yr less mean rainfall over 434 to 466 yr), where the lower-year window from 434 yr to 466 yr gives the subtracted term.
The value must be -0.200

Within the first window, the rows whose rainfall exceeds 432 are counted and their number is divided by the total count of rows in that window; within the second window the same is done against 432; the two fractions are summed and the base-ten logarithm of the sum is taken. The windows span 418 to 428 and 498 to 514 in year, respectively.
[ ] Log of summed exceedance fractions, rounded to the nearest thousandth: 0.138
